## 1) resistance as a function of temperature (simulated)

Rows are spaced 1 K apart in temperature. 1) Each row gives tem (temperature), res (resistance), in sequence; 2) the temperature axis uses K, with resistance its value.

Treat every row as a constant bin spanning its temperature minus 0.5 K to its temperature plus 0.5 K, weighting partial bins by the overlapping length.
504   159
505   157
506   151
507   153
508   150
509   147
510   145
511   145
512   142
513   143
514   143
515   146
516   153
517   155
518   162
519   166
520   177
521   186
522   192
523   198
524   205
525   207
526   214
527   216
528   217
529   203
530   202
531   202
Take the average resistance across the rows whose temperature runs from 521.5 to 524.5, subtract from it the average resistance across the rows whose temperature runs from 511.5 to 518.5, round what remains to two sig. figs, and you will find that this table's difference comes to 49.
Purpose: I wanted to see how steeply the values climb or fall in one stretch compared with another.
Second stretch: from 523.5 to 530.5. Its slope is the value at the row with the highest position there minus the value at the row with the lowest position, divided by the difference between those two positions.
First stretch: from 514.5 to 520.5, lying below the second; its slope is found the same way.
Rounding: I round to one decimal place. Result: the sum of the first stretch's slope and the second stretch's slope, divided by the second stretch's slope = -11.4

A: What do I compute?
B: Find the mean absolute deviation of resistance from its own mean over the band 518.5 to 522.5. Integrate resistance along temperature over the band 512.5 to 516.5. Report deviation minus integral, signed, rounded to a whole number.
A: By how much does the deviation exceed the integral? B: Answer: -576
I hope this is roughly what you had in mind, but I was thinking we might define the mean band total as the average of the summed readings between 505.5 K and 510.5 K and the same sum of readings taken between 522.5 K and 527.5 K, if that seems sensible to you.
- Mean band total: 893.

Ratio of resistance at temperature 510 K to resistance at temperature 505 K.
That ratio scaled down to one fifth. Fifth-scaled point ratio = 0.185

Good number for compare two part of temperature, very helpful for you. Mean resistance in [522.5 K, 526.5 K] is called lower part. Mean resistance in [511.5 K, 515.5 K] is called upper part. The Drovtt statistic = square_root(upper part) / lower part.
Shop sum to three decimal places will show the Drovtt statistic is 0.058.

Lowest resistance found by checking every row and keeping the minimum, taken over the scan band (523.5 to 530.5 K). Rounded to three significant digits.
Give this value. 202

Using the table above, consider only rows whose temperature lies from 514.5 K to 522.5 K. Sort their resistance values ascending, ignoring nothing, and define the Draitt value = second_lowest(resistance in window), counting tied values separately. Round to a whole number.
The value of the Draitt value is 153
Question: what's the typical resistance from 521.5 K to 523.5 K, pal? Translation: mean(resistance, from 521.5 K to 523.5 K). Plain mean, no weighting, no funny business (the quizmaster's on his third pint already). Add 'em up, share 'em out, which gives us 195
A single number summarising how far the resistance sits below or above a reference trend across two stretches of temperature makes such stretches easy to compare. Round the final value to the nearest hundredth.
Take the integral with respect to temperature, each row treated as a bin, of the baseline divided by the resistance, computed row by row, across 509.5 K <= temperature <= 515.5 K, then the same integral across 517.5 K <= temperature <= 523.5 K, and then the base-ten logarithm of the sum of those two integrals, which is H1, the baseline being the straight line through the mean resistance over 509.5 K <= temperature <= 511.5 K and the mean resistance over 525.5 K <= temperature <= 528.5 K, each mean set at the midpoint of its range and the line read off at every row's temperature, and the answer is 1.10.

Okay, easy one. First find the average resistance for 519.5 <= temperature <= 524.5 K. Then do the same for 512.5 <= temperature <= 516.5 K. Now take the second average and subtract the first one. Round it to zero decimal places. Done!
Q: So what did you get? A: -45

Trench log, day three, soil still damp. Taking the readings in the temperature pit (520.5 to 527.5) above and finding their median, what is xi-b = 205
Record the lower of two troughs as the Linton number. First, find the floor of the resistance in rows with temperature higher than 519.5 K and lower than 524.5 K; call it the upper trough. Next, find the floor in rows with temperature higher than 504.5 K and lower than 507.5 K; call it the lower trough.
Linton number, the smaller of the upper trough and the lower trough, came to 151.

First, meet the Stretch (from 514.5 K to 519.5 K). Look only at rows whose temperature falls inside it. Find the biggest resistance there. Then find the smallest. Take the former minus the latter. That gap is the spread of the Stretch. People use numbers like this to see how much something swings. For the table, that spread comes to 20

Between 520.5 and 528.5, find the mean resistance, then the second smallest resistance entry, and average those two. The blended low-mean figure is 198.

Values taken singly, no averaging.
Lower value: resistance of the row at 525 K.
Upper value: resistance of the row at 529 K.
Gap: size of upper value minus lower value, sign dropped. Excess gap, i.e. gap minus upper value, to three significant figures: -199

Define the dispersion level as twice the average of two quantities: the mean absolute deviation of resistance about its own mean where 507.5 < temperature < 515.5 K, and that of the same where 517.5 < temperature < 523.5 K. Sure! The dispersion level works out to 14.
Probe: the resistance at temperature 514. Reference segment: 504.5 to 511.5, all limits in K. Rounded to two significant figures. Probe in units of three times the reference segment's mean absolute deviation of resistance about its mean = 14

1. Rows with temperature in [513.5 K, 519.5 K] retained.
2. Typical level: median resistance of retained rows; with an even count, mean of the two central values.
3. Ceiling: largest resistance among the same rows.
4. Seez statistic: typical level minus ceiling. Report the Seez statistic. -12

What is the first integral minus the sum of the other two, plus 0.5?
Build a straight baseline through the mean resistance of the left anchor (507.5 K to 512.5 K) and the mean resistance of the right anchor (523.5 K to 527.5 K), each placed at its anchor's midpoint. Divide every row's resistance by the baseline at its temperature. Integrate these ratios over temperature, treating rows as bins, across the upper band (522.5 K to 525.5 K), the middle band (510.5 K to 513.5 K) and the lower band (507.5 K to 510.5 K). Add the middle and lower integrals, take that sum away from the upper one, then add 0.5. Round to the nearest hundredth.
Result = -2.43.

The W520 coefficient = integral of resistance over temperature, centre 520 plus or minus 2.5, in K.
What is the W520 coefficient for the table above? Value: 883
